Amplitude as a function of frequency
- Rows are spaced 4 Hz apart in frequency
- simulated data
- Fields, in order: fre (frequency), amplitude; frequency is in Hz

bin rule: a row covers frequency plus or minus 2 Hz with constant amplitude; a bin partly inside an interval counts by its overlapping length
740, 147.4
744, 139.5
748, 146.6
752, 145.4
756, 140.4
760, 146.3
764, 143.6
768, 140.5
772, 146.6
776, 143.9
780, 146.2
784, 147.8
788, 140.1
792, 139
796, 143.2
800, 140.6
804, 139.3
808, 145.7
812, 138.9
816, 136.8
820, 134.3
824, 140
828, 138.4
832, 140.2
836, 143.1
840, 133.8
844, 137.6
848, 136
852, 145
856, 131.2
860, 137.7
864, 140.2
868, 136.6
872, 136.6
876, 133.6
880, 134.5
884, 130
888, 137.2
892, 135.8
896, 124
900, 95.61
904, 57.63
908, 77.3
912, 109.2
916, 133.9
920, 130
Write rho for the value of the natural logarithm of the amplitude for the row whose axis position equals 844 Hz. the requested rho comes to 4.92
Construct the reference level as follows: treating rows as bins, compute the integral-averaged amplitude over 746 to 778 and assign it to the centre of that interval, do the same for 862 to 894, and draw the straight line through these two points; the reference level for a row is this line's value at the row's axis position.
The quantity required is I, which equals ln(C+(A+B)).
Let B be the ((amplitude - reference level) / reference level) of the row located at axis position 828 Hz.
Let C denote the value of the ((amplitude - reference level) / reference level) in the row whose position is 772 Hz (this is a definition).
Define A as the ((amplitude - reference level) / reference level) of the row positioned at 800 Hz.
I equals -4.5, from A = -0.005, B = -0.006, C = 0.02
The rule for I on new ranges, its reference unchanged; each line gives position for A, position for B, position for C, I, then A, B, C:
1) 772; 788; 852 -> -2.8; 0.022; -0.015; 0.05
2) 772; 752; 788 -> -4.5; 0.022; 0.003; -0.02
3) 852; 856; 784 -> -3.0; 0.055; -0.044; 0.04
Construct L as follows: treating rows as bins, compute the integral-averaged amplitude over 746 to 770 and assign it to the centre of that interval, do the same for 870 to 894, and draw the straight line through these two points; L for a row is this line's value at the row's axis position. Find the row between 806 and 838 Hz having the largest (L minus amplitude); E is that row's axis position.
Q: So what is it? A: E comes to 820 Hz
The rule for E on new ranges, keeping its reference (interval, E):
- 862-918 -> 904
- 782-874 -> 856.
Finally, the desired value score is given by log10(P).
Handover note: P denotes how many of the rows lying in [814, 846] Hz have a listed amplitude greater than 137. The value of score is 0.70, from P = 5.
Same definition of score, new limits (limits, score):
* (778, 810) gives 0.90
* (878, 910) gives 0.00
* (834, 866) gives 0.70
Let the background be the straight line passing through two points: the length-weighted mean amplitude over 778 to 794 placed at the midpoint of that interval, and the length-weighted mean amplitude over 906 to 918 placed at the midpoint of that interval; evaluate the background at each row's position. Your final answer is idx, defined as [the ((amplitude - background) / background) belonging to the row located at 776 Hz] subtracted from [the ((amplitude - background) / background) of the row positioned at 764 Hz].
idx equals -0.02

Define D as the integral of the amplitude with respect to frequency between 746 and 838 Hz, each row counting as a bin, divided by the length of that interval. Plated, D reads 142.0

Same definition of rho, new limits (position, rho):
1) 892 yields 4.91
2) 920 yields 4.87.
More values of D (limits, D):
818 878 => 137.6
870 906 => 120.5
